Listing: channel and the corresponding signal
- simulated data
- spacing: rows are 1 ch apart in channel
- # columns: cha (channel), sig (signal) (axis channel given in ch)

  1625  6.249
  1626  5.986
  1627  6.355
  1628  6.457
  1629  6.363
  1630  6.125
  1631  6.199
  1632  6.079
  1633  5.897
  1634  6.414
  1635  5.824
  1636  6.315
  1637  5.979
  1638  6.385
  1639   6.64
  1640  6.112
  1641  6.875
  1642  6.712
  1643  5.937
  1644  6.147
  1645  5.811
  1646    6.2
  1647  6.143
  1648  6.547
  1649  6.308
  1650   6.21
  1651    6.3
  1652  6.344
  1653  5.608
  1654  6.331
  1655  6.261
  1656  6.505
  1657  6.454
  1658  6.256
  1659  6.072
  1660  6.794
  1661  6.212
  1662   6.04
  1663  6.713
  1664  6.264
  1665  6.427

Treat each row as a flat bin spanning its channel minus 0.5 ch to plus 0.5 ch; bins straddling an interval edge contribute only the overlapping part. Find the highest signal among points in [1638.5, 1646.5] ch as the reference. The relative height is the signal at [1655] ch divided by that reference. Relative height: 0.911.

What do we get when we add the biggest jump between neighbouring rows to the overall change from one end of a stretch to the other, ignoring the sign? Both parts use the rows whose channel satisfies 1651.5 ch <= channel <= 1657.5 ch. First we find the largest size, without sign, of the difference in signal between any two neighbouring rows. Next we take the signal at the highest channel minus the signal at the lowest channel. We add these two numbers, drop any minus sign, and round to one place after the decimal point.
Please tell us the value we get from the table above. 0.8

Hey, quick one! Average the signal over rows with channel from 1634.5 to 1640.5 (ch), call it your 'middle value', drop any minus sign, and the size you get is 6.21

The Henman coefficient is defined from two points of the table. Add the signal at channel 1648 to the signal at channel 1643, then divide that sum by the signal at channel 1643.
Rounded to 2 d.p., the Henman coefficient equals 2.10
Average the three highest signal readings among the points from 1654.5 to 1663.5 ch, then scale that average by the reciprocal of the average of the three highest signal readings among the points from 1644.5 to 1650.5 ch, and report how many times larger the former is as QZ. 1.05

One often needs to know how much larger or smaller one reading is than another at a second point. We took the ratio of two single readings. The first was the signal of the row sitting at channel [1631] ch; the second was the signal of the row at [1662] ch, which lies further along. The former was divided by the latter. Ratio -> 1.03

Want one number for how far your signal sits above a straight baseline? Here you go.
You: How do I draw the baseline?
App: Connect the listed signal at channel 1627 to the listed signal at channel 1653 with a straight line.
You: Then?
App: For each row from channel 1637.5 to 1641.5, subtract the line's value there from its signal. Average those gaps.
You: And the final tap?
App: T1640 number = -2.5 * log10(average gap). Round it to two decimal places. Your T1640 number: 0.74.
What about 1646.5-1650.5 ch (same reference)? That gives 0.62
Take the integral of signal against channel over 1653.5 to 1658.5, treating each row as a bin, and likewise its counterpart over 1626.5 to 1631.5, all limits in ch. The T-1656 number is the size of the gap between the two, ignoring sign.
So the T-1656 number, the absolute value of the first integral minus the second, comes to 0.31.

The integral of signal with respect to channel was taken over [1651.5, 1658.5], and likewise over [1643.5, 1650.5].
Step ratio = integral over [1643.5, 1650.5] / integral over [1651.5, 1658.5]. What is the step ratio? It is 0.991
